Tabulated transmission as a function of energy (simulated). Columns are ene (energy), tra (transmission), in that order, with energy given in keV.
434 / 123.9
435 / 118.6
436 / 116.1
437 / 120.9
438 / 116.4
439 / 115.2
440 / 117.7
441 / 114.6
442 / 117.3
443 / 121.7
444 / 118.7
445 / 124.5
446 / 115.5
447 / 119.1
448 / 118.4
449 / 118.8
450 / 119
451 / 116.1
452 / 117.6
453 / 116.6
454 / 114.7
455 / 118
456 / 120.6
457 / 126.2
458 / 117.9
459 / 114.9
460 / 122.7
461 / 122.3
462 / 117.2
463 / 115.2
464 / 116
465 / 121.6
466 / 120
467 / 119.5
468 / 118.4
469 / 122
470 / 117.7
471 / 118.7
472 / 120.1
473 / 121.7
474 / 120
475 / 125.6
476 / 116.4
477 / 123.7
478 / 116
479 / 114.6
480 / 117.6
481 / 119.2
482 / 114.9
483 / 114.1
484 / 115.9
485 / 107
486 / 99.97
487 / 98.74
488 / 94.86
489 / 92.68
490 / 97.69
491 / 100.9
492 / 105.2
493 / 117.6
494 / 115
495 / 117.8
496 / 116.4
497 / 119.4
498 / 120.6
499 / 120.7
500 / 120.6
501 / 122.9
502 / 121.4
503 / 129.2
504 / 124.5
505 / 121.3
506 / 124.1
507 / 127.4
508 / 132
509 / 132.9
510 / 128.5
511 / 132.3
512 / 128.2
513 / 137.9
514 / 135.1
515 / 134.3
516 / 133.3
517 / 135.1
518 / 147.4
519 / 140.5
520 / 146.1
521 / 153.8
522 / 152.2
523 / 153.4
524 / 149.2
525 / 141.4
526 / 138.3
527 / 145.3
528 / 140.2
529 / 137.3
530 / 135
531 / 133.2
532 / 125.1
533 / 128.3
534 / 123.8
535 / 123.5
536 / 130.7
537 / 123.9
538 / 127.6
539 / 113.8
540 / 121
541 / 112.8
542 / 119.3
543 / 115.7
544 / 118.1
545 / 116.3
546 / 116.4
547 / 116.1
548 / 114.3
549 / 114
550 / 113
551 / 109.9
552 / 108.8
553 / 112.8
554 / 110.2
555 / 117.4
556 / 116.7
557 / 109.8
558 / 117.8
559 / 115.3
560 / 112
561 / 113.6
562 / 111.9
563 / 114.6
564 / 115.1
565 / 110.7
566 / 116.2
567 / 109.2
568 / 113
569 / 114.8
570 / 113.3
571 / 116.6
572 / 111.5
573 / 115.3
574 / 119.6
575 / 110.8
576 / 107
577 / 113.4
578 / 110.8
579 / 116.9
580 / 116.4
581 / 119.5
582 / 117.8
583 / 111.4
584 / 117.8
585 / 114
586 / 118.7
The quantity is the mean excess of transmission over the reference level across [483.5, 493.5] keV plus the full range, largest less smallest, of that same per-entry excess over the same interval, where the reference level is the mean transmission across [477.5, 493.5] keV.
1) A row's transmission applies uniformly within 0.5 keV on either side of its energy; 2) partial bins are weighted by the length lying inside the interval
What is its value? 20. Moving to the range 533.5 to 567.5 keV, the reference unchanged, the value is 30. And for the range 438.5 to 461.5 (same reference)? 22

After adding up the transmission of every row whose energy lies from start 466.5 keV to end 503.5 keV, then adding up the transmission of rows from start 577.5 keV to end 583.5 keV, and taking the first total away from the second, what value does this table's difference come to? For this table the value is -3562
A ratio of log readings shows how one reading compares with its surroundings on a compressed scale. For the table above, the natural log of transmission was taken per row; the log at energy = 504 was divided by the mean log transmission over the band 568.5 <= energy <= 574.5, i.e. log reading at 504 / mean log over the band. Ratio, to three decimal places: 1.016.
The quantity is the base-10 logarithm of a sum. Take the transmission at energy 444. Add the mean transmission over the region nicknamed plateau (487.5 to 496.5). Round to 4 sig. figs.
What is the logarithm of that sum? 2.352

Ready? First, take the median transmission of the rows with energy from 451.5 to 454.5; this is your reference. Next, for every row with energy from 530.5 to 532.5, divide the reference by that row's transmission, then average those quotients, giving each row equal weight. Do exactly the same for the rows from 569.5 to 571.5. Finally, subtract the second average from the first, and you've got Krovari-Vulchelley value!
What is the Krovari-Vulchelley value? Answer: -0.11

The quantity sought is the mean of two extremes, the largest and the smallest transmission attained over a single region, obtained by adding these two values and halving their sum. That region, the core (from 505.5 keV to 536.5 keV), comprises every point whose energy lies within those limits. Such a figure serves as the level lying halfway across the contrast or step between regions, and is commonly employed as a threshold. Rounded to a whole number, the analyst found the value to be 139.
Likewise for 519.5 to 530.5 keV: 144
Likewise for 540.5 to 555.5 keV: 114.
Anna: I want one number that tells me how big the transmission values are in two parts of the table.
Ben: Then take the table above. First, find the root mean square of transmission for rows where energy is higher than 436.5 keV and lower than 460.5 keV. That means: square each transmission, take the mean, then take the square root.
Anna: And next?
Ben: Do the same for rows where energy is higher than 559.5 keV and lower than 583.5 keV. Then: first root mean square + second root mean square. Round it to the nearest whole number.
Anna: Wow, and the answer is 232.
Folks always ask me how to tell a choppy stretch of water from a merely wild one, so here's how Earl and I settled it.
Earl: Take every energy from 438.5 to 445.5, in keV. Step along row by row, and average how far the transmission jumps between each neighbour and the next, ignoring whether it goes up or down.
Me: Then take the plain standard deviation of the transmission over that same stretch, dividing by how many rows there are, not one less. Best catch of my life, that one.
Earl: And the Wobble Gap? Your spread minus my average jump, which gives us -0.32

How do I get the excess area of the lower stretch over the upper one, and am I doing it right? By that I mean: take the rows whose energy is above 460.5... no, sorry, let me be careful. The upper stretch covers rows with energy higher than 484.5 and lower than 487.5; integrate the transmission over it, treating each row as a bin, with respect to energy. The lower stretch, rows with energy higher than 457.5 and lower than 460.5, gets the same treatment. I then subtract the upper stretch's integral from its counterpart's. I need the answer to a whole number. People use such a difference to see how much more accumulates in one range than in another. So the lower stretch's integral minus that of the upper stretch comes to 50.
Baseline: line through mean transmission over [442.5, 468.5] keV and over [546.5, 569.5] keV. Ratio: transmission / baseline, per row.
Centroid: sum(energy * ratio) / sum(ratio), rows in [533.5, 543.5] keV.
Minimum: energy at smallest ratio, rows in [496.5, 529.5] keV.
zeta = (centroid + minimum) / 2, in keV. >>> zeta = 517.7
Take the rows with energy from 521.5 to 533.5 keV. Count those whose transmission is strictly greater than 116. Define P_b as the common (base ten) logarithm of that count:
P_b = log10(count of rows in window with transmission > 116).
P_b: 1.08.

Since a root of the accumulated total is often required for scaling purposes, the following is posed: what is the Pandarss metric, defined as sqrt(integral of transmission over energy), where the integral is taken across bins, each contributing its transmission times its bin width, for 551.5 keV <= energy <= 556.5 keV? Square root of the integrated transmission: 24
